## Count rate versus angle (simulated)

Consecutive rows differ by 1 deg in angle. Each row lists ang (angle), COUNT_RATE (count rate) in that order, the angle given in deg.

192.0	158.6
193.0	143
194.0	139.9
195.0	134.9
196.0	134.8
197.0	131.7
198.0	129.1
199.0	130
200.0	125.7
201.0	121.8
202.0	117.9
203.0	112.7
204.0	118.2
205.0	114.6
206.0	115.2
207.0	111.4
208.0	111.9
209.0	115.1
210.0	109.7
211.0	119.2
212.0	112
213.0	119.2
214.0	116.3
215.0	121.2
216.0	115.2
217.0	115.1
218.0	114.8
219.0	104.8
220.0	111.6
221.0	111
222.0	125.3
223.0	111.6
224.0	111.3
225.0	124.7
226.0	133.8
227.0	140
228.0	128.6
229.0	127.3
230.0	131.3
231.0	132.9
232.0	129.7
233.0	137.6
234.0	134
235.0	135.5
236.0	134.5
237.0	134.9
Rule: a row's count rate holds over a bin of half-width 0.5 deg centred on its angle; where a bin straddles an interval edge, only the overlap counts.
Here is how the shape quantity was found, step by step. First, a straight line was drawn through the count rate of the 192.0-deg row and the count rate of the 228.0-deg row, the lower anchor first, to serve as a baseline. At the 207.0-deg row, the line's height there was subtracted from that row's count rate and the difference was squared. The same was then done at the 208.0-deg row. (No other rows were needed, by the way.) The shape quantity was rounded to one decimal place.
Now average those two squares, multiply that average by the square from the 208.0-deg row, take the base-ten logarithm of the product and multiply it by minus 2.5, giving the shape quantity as -15.3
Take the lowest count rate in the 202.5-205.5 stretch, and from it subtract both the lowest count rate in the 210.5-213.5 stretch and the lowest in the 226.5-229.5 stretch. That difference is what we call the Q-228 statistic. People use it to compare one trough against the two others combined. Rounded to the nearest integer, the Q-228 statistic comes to -127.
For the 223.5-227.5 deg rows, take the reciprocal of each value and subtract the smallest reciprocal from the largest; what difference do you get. 0.0018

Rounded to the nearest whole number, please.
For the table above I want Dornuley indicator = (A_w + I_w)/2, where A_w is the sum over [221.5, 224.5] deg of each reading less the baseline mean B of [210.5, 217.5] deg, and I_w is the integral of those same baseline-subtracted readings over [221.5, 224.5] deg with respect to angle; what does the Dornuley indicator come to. -2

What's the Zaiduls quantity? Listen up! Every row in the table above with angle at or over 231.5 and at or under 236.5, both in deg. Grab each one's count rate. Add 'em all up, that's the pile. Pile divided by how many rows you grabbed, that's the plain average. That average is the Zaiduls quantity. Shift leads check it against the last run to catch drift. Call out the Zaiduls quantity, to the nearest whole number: 134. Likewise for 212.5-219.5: 115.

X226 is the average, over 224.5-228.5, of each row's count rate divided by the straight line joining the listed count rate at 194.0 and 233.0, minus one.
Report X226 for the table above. -0.04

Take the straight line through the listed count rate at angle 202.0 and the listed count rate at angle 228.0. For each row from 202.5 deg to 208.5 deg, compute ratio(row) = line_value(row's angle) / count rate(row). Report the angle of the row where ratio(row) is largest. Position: 207.0 deg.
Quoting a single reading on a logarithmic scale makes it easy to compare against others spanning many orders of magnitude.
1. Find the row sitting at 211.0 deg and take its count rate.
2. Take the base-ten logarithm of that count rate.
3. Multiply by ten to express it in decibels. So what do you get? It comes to 20.76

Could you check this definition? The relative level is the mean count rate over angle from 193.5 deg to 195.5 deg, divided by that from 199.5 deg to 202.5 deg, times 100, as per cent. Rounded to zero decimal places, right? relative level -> 113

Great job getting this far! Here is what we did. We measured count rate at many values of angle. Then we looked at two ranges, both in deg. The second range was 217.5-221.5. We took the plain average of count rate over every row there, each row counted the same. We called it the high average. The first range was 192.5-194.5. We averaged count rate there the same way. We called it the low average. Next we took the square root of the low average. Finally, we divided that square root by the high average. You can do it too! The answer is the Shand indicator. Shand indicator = 0.108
